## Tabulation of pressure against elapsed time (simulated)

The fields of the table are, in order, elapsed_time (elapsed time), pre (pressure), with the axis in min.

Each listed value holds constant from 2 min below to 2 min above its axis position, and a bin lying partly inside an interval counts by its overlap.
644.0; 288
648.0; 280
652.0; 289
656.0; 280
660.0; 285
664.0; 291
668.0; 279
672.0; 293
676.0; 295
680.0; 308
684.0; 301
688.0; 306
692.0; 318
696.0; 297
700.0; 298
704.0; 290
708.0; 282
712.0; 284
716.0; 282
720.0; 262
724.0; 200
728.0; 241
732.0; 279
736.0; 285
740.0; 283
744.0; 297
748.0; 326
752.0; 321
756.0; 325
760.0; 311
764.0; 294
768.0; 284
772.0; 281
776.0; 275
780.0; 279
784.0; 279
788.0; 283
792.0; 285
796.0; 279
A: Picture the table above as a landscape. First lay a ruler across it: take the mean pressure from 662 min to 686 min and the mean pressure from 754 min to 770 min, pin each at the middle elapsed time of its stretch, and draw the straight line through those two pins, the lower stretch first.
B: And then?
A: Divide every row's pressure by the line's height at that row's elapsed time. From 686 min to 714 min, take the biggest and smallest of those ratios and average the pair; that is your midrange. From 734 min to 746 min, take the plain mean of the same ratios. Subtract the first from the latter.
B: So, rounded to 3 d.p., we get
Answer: -0.053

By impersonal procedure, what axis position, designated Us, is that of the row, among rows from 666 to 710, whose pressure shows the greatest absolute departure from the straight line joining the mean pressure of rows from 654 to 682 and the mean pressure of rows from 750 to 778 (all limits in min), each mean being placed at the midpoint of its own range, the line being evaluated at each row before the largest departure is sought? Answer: 692.0 min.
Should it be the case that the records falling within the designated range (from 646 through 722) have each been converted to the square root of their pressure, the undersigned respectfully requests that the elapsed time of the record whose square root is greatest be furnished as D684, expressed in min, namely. 692.0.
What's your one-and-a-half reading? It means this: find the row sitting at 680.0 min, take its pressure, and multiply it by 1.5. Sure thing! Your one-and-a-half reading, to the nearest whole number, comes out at 462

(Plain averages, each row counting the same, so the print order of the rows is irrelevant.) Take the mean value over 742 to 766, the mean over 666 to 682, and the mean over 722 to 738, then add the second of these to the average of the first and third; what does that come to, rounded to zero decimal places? 576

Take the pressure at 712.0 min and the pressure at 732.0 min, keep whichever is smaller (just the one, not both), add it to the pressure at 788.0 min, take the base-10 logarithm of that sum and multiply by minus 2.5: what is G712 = -6.87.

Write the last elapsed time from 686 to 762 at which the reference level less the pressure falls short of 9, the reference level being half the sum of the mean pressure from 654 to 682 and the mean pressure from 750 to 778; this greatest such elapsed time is 760.0 min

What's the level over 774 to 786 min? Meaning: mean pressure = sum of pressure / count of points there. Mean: 278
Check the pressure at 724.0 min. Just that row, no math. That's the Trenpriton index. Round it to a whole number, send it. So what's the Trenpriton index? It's 200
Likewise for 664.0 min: 291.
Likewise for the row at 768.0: 284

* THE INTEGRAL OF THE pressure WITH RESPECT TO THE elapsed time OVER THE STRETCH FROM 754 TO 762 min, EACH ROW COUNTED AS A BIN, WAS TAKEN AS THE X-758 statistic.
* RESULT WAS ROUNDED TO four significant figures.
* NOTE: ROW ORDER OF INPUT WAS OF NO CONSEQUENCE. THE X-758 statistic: 2544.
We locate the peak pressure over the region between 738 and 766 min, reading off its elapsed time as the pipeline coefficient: 748.0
